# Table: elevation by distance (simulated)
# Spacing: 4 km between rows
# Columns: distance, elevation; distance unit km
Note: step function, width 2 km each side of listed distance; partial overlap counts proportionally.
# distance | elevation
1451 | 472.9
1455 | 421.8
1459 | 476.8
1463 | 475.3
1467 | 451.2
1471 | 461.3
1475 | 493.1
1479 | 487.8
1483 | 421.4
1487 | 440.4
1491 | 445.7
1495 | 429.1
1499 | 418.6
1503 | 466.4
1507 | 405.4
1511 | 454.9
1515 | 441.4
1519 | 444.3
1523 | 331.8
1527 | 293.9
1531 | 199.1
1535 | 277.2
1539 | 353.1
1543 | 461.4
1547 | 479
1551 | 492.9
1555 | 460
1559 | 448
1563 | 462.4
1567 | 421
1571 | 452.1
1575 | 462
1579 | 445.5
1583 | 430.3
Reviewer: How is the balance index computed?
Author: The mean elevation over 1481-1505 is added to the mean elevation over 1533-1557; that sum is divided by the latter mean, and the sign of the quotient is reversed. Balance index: -2.04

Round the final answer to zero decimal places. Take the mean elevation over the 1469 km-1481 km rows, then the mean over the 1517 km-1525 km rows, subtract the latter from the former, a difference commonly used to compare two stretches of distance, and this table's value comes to 93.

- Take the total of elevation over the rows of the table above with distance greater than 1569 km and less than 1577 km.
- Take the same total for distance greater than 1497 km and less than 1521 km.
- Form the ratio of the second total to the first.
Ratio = 2.9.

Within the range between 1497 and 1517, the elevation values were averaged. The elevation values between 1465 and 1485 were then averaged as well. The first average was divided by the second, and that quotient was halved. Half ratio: 0.47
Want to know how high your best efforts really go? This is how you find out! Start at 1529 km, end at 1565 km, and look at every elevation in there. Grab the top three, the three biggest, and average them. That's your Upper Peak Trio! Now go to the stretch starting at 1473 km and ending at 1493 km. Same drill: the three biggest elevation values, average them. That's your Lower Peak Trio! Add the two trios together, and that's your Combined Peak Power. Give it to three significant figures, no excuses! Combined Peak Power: 954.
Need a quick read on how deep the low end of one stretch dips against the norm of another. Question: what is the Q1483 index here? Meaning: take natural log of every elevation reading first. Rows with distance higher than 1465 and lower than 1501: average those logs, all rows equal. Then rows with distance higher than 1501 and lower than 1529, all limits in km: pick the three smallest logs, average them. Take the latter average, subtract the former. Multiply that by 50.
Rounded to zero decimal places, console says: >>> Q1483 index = -14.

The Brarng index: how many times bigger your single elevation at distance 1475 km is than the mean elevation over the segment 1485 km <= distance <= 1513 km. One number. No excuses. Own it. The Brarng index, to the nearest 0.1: 1.1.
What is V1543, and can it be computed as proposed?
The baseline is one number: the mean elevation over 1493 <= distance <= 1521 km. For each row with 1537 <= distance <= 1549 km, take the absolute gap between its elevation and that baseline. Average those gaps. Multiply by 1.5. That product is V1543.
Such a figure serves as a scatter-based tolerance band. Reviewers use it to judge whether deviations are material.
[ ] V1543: 75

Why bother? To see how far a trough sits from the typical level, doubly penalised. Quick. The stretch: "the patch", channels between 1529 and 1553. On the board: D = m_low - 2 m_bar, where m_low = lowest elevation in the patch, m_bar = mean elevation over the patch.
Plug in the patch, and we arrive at -555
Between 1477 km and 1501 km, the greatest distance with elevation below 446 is 1499 km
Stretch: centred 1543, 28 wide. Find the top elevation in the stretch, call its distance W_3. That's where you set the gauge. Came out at 1551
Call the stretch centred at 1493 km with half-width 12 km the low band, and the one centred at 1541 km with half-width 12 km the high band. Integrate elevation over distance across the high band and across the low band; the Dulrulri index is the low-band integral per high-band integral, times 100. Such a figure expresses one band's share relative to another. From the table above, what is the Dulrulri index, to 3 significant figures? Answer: 116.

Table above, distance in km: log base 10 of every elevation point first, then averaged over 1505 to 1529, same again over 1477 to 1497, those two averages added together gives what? 5.24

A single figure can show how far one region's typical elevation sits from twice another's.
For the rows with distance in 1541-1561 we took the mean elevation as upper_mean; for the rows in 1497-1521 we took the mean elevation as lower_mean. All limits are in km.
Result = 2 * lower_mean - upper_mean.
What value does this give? 409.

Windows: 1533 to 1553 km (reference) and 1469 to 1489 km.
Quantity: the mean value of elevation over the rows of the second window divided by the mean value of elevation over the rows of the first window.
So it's 1.12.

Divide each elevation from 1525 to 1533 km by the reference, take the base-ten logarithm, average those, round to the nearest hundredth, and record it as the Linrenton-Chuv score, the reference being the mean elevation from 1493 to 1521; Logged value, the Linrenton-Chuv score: -0.26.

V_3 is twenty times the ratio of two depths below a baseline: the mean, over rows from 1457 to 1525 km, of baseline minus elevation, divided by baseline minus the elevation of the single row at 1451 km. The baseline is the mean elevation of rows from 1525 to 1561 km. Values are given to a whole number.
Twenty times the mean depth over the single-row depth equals 13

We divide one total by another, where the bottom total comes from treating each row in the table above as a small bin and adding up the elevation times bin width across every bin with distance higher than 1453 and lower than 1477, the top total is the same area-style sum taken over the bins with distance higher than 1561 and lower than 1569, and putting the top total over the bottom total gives 0.32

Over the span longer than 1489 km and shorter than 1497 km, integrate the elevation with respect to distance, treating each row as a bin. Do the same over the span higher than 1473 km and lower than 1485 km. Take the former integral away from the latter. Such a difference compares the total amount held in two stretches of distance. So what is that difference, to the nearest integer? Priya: 2110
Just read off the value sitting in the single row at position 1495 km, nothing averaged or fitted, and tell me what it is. 429.1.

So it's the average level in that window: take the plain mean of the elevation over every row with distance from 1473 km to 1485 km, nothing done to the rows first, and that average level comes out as 467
